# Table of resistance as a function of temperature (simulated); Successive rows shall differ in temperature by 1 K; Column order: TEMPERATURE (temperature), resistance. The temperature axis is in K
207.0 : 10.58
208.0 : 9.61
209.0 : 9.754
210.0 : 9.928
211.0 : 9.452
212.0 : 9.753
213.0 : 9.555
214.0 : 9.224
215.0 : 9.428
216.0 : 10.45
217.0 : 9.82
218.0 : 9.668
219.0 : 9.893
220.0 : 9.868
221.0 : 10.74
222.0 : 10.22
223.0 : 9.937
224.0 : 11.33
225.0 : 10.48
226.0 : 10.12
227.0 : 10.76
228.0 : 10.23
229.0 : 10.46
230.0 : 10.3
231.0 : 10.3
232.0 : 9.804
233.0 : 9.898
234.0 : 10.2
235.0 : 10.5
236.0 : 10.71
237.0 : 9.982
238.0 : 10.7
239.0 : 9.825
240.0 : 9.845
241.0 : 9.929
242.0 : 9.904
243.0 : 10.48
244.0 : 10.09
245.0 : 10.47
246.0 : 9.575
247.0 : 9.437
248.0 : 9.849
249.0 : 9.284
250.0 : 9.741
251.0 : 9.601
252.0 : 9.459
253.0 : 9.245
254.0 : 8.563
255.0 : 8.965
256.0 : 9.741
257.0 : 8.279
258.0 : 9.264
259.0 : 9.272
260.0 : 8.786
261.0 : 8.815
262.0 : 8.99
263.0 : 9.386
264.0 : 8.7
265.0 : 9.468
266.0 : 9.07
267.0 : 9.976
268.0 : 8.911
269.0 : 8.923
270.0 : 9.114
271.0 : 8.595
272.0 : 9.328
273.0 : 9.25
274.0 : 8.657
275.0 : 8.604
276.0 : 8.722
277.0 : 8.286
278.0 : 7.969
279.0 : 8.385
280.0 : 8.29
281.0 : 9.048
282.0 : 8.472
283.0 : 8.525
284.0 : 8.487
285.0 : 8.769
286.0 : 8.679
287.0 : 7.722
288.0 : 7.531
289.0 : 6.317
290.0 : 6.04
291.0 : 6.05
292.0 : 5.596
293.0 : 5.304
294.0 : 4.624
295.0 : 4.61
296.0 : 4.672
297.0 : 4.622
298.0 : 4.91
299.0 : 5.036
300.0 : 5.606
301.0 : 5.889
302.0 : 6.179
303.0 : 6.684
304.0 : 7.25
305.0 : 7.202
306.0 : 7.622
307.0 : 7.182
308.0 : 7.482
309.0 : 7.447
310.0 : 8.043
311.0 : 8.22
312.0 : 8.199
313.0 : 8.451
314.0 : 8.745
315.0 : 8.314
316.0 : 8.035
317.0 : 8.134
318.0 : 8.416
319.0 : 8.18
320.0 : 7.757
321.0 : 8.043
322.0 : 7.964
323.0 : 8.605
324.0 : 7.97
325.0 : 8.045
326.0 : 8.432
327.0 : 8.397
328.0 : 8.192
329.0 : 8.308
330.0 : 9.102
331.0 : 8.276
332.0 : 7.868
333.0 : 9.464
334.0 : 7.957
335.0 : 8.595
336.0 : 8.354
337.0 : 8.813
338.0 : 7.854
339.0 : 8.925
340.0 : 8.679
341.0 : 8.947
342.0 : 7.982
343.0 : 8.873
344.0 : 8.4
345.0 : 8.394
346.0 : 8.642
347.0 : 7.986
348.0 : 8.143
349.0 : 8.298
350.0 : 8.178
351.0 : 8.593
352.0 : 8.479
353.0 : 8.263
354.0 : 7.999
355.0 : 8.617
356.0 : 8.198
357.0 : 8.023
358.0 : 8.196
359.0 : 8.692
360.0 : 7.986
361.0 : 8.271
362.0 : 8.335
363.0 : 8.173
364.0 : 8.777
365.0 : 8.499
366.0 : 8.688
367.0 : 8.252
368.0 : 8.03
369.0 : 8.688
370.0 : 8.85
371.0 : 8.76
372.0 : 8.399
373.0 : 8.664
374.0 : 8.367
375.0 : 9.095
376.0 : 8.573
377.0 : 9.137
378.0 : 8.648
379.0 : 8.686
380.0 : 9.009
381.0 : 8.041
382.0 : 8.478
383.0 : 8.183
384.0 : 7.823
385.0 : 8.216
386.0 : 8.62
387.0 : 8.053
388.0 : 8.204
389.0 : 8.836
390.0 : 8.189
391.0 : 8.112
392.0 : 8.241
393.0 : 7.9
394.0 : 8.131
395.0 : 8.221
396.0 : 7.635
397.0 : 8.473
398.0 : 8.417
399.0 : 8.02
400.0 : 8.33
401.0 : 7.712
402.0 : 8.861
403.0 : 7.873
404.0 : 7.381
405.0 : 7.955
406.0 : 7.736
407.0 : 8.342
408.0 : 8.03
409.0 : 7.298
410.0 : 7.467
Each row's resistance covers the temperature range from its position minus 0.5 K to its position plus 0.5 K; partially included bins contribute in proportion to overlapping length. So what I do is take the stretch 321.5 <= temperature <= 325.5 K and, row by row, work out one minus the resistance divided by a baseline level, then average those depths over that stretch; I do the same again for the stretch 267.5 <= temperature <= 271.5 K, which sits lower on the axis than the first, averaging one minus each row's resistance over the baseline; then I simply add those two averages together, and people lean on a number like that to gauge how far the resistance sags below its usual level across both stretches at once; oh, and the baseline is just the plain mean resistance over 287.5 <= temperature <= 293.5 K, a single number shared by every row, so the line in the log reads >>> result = -0.77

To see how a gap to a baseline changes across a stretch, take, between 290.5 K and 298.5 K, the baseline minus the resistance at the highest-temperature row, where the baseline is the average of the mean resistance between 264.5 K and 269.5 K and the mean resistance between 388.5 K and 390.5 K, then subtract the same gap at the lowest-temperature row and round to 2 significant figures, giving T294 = 1.1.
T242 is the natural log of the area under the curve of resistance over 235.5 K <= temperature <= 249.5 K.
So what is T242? 4.94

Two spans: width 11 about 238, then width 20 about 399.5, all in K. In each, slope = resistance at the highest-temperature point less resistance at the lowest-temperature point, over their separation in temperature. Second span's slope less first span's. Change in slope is -0.11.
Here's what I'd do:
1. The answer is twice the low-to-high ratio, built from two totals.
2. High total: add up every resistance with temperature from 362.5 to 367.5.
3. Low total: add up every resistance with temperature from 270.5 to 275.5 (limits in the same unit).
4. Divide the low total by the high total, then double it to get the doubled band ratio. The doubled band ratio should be 2.1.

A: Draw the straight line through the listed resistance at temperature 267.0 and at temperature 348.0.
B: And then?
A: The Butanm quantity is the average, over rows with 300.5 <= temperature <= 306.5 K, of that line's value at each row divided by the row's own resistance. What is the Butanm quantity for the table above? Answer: 1.36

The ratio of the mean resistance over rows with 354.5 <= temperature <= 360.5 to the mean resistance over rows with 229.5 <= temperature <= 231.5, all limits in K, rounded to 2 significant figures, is 0.80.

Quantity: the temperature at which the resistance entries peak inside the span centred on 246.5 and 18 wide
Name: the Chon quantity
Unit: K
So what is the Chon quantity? 238.0 K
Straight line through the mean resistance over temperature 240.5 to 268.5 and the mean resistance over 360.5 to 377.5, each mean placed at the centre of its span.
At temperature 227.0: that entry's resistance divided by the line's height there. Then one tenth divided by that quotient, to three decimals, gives 0.089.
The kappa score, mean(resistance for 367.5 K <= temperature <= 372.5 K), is 8.5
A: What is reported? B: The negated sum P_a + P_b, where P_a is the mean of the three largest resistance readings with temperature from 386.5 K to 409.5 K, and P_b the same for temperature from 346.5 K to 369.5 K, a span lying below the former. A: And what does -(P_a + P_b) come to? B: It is -17.4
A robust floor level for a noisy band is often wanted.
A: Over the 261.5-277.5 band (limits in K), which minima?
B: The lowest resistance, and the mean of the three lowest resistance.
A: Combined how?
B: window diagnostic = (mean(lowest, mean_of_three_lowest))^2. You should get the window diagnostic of 70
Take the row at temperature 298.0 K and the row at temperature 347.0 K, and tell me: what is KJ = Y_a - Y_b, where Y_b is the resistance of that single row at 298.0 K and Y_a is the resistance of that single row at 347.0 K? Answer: 3.1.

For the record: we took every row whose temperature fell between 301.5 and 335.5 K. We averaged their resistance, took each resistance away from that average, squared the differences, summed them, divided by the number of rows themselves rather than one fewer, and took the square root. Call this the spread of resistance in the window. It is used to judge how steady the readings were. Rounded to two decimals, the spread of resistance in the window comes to 0.63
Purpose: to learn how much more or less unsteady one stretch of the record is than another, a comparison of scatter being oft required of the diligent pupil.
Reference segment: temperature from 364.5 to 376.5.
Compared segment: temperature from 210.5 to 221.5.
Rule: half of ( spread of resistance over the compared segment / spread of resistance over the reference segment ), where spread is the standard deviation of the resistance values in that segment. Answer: 0.78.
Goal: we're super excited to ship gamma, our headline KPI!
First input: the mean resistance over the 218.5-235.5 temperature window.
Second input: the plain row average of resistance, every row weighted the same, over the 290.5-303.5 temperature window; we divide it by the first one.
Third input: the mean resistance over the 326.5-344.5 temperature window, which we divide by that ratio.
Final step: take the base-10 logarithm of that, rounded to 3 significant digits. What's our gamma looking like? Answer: 1.21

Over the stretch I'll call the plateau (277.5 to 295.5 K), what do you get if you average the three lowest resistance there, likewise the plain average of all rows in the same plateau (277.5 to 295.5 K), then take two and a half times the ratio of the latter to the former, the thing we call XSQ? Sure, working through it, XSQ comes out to 3.74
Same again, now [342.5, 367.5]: 2.62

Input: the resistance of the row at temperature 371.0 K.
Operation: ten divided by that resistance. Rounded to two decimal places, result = 1.14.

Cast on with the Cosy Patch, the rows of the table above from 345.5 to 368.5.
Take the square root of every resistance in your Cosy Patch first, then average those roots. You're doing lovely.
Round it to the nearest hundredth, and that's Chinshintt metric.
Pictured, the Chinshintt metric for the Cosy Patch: 2.88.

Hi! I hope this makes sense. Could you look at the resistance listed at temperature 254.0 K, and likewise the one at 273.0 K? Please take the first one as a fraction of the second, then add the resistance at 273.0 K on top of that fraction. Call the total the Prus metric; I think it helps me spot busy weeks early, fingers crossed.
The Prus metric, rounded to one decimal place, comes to 10.2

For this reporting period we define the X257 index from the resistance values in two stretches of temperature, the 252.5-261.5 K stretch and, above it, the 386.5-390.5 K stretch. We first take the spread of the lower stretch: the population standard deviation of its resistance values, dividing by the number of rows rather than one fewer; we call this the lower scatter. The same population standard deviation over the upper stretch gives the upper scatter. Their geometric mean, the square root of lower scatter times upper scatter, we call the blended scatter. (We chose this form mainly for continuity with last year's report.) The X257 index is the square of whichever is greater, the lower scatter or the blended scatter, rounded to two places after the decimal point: 0.17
